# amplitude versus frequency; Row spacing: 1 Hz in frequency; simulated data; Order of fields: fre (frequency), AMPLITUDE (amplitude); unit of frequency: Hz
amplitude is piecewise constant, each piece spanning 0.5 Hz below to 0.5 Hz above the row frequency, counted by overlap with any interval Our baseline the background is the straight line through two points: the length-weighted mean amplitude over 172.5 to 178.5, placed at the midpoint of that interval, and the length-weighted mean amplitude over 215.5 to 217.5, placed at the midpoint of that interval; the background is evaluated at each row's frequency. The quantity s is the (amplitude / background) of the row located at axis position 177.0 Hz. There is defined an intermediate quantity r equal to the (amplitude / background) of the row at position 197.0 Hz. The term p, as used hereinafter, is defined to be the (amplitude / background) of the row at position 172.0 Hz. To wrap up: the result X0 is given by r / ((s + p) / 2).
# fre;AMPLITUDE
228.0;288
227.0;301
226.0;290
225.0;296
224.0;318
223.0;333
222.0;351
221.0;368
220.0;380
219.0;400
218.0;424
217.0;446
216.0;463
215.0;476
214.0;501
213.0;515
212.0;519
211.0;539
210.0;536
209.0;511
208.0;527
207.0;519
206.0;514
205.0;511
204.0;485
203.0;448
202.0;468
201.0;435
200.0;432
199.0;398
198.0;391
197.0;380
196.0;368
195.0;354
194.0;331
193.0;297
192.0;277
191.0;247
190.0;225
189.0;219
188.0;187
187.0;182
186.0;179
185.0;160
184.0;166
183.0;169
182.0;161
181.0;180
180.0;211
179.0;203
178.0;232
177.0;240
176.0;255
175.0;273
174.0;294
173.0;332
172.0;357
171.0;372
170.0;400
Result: 0.91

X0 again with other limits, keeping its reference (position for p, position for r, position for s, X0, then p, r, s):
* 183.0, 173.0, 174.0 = 1.53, 0.6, 1.28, 1.11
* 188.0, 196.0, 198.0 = 1.25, 0.6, 1.01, 1.05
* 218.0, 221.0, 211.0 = 0.71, 0.9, 0.78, 1.25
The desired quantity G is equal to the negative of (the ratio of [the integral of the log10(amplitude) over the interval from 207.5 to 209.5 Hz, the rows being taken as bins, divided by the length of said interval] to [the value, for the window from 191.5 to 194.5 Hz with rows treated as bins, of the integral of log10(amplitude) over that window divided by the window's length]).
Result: -1.10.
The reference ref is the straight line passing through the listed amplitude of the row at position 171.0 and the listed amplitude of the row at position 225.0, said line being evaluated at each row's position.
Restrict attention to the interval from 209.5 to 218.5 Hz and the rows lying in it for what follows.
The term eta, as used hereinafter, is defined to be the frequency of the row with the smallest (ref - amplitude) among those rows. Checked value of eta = 211.0 Hz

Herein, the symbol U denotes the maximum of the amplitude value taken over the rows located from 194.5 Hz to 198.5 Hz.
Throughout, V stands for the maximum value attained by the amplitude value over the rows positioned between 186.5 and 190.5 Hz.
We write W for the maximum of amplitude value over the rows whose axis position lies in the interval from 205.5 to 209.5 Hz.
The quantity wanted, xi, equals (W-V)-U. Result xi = -89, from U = 391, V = 225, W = 527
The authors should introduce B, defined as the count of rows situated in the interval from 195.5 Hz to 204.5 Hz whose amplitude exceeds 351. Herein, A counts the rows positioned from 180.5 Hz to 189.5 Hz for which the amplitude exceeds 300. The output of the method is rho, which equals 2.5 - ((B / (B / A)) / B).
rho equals 2.50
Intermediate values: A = 0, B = 9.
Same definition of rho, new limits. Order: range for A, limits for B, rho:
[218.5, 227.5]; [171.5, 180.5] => -4.50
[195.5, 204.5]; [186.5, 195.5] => -6.50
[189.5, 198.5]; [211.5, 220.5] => 1.94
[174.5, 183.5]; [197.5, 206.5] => 2.50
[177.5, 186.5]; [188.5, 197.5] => 2.50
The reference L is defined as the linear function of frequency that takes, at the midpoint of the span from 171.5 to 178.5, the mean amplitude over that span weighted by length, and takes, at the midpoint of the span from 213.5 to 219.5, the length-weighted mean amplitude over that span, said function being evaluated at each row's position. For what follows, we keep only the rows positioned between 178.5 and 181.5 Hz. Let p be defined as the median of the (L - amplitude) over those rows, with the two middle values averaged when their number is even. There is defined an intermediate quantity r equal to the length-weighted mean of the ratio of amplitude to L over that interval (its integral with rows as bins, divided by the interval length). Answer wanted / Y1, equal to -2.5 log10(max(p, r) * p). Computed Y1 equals -10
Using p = 97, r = 0.7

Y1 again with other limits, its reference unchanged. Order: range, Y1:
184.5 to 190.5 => -11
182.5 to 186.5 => -11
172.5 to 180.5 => -8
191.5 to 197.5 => -6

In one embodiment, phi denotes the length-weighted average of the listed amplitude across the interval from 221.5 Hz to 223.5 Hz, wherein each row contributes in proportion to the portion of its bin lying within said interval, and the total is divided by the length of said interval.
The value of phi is 342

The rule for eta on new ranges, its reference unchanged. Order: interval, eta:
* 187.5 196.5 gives 196.0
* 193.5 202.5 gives 202.0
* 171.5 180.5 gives 172.0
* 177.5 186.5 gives 178.0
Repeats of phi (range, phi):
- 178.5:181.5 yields 198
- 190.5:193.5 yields 274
